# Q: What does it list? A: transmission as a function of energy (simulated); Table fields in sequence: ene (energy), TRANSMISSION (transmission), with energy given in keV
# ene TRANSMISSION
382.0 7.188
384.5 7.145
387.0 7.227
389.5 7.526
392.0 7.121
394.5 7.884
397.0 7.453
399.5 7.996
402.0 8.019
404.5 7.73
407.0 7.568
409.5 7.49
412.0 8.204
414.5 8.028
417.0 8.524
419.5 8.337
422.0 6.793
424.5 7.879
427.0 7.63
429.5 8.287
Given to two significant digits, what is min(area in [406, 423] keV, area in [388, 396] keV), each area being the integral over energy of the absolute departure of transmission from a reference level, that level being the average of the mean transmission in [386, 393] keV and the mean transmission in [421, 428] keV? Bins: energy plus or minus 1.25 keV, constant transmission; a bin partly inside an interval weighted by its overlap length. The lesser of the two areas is 2.3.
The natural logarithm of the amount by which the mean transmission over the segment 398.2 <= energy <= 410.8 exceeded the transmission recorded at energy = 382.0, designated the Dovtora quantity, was -0.6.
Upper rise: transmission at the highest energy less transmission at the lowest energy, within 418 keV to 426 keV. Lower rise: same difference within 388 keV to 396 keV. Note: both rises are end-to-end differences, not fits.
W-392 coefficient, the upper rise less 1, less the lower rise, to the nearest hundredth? -1.82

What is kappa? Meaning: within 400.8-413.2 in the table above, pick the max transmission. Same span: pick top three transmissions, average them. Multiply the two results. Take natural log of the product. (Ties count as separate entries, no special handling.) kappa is 4.18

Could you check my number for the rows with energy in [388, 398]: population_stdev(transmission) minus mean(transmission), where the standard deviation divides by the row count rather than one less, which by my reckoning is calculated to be -7.22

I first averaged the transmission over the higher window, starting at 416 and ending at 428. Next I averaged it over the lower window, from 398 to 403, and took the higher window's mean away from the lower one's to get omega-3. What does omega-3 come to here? 0.2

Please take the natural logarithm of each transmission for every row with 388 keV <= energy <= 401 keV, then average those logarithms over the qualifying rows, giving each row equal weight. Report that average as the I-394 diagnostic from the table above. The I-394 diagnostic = 2.027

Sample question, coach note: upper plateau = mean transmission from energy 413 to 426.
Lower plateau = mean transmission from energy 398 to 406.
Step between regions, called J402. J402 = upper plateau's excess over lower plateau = 0.0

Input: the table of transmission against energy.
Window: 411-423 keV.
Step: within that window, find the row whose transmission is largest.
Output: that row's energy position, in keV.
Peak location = 417.0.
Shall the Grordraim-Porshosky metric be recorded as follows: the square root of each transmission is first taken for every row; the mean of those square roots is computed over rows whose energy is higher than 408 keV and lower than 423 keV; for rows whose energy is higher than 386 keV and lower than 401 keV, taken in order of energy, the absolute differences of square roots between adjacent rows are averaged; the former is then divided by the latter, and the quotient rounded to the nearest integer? 32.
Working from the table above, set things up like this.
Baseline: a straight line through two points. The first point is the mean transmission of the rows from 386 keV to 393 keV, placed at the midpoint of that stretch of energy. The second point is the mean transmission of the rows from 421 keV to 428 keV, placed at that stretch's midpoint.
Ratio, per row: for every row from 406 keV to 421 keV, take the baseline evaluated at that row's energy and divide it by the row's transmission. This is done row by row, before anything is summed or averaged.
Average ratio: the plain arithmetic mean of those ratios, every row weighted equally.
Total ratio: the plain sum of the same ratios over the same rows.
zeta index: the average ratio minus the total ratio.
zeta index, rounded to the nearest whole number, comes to -5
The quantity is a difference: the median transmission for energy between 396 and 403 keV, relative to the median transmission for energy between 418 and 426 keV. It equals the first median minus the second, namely 0.1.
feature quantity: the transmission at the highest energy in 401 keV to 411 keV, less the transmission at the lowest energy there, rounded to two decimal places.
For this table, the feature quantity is -0.53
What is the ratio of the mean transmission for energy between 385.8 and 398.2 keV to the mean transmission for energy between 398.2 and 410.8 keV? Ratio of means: 0.959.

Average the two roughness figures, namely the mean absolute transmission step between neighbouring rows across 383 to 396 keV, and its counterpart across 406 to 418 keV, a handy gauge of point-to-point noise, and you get 0.38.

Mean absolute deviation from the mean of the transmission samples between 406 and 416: 0.29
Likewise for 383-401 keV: 0.28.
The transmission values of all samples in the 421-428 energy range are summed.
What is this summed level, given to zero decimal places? 22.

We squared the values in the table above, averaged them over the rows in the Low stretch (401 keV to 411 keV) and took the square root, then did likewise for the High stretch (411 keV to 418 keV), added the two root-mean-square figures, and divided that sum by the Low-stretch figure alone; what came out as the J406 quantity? 2.07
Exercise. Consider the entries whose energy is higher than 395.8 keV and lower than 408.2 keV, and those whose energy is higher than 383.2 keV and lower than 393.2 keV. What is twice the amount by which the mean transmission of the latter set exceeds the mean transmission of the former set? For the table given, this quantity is -1.00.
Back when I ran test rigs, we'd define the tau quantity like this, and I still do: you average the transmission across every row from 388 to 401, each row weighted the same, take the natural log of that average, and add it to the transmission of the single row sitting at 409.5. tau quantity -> 9.5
